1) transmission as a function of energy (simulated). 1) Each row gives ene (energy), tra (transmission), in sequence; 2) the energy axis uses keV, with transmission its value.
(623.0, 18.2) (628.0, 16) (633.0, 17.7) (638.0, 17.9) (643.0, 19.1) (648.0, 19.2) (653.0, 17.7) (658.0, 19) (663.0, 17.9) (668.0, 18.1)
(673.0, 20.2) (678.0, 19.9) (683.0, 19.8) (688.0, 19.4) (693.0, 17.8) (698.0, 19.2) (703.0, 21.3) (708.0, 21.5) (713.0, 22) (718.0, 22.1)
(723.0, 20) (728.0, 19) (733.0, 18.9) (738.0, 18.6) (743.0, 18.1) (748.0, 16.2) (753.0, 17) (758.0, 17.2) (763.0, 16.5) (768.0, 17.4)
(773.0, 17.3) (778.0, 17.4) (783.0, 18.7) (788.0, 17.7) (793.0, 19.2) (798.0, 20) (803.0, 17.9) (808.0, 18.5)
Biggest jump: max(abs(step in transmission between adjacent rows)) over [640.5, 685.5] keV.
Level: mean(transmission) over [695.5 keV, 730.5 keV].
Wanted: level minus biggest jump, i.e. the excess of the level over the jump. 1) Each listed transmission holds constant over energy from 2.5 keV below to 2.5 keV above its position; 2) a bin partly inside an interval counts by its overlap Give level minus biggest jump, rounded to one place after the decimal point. 18.6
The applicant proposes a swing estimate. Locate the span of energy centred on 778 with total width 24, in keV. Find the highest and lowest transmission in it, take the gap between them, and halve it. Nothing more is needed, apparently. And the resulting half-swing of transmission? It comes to 0.7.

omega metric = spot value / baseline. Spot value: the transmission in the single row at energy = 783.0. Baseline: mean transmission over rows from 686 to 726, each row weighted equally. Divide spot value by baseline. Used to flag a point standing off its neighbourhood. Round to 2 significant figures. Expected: 0.92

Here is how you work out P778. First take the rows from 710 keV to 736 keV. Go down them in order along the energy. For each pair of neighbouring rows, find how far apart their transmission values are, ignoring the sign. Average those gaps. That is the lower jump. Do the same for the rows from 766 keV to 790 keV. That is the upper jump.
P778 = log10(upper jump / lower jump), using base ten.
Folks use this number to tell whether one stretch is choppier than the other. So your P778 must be -0.12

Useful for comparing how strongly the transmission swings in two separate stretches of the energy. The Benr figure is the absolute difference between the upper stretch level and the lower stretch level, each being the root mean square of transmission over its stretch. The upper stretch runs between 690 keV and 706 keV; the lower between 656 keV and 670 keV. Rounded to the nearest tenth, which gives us 1.1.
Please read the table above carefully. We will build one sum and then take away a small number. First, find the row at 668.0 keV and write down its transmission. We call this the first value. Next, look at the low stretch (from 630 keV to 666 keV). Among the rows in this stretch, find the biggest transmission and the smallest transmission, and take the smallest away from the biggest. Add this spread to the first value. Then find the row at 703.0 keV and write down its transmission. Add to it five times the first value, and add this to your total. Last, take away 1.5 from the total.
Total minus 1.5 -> 130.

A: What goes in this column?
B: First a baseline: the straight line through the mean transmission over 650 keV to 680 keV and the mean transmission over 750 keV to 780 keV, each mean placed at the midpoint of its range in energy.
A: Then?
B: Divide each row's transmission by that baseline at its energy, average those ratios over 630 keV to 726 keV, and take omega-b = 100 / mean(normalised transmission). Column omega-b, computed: 95.3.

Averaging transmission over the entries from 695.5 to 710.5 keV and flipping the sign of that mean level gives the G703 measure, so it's -21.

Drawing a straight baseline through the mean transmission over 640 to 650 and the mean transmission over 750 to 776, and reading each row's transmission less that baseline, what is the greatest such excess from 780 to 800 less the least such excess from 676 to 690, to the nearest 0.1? 2.5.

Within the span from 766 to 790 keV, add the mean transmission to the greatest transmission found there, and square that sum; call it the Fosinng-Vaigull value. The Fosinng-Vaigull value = 1325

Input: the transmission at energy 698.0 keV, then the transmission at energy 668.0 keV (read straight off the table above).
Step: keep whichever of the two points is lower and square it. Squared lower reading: 328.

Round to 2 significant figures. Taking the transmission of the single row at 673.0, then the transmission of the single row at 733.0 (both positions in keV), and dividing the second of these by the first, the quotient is 0.94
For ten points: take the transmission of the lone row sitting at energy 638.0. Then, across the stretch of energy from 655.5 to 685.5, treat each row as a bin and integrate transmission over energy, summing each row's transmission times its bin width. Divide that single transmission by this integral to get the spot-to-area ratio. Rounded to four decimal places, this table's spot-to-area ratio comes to 0.0312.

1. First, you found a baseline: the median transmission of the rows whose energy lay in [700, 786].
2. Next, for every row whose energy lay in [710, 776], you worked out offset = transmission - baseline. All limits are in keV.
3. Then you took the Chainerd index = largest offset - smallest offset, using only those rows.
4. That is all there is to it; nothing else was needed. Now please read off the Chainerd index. 5.9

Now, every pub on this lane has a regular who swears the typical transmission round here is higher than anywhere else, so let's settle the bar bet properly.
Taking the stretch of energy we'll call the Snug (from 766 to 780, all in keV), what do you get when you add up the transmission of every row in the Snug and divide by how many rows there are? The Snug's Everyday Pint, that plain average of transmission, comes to 17.4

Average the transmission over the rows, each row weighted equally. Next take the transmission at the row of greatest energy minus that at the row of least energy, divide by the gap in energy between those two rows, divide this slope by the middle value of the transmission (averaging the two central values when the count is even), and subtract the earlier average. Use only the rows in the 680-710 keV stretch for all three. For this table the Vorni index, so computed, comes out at -19.8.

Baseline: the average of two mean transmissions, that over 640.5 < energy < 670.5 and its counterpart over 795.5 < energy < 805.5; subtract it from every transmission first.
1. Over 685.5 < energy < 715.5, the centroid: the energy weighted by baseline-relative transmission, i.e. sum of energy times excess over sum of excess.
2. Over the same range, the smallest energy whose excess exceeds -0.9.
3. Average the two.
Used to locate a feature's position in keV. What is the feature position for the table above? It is 698.0 keV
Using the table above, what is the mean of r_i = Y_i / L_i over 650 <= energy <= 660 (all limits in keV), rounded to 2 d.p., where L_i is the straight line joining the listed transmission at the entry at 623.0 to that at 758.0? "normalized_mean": 1.02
